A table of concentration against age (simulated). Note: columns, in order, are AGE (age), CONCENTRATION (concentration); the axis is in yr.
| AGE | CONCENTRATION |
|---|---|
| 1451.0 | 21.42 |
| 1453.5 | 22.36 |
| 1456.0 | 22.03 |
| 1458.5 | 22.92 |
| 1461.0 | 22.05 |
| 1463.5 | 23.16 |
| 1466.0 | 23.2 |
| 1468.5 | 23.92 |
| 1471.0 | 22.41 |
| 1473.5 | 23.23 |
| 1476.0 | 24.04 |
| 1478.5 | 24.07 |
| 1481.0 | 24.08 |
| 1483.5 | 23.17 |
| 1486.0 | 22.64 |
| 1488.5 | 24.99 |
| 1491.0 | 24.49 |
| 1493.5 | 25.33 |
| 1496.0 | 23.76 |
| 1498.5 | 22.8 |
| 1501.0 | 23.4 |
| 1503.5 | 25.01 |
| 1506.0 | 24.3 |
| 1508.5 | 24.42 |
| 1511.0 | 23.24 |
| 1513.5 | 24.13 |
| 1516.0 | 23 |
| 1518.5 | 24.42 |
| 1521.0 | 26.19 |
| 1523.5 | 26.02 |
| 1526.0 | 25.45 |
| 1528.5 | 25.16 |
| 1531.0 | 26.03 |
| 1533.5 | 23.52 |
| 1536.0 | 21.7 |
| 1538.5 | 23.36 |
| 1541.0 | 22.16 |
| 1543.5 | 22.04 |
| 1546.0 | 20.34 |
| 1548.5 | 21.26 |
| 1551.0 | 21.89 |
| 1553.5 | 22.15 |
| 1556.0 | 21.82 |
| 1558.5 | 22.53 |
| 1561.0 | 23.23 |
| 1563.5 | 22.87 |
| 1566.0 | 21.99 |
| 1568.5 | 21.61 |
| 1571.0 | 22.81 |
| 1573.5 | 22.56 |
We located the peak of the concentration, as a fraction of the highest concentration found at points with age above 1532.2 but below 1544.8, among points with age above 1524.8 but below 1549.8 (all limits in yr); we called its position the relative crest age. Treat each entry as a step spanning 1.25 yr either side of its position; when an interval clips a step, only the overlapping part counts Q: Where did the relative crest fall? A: 1531.0 yr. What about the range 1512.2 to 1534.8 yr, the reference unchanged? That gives 1521.0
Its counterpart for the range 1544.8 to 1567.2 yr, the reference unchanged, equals 1561.0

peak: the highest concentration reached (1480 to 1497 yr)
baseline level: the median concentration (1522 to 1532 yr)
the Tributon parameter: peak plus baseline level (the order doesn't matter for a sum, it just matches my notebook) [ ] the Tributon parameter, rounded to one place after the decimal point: 51.1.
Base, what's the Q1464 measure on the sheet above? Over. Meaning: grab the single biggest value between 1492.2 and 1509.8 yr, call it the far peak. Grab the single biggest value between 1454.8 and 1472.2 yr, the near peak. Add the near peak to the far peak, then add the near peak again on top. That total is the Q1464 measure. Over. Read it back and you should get 73.2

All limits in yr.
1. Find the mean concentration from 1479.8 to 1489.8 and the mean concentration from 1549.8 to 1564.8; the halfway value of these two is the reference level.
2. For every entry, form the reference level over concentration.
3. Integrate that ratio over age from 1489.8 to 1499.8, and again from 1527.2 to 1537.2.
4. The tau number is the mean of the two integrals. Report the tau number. 9.6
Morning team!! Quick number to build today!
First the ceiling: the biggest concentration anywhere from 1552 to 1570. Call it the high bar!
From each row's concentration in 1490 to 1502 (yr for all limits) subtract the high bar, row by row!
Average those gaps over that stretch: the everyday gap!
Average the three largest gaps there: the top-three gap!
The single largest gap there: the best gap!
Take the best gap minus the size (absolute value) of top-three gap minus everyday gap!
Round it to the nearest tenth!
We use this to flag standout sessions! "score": 1.5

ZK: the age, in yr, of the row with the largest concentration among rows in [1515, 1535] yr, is 1521.0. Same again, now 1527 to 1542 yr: 1531.0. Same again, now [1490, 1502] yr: 1493.5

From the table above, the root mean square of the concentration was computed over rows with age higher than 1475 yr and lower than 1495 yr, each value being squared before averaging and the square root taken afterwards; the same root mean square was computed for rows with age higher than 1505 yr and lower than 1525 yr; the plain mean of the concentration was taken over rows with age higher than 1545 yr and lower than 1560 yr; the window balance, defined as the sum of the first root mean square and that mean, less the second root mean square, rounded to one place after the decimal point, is 21.3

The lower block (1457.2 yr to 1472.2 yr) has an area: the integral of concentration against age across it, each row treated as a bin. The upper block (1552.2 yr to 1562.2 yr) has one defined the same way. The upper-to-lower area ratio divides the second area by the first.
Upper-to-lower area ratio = 0.65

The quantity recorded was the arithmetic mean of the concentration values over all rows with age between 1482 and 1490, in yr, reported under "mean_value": 23.6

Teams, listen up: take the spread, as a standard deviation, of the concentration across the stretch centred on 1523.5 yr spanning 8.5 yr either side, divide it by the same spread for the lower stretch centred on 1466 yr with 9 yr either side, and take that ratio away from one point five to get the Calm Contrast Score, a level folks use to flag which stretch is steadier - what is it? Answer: -0.4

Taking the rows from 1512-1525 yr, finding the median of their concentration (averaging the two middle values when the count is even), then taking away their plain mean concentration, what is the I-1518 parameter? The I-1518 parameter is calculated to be -0.3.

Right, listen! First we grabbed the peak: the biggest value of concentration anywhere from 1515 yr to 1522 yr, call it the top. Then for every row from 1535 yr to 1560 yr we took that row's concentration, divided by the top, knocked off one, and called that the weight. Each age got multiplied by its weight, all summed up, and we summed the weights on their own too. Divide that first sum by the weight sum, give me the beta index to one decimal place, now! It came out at 1547.3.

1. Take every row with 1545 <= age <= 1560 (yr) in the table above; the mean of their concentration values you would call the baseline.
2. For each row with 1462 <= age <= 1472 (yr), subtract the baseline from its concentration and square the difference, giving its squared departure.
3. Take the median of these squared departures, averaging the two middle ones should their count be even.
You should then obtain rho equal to 2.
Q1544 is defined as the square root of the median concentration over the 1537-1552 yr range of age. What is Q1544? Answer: 4.69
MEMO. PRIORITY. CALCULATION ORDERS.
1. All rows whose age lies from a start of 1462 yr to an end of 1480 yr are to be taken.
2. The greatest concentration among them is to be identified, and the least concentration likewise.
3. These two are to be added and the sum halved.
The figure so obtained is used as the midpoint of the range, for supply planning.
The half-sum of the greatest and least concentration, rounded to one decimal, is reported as 23.2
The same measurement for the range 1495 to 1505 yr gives 23.9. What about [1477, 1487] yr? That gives 23.4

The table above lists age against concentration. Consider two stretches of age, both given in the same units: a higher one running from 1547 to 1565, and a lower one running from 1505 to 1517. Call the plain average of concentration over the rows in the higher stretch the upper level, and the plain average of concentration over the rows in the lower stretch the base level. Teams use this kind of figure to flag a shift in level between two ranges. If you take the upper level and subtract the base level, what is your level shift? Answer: -1.6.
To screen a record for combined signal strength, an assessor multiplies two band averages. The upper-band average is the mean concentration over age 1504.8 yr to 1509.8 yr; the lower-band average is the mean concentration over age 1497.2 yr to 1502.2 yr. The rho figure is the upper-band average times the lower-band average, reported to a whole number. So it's 563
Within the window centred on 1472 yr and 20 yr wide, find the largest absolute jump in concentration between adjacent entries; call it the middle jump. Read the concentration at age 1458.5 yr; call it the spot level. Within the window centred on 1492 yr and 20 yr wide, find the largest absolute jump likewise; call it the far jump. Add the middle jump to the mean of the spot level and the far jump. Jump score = 14.1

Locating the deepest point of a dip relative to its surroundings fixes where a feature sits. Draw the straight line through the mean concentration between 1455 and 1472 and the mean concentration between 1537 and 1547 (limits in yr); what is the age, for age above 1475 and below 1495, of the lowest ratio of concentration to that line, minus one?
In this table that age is 1486.0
